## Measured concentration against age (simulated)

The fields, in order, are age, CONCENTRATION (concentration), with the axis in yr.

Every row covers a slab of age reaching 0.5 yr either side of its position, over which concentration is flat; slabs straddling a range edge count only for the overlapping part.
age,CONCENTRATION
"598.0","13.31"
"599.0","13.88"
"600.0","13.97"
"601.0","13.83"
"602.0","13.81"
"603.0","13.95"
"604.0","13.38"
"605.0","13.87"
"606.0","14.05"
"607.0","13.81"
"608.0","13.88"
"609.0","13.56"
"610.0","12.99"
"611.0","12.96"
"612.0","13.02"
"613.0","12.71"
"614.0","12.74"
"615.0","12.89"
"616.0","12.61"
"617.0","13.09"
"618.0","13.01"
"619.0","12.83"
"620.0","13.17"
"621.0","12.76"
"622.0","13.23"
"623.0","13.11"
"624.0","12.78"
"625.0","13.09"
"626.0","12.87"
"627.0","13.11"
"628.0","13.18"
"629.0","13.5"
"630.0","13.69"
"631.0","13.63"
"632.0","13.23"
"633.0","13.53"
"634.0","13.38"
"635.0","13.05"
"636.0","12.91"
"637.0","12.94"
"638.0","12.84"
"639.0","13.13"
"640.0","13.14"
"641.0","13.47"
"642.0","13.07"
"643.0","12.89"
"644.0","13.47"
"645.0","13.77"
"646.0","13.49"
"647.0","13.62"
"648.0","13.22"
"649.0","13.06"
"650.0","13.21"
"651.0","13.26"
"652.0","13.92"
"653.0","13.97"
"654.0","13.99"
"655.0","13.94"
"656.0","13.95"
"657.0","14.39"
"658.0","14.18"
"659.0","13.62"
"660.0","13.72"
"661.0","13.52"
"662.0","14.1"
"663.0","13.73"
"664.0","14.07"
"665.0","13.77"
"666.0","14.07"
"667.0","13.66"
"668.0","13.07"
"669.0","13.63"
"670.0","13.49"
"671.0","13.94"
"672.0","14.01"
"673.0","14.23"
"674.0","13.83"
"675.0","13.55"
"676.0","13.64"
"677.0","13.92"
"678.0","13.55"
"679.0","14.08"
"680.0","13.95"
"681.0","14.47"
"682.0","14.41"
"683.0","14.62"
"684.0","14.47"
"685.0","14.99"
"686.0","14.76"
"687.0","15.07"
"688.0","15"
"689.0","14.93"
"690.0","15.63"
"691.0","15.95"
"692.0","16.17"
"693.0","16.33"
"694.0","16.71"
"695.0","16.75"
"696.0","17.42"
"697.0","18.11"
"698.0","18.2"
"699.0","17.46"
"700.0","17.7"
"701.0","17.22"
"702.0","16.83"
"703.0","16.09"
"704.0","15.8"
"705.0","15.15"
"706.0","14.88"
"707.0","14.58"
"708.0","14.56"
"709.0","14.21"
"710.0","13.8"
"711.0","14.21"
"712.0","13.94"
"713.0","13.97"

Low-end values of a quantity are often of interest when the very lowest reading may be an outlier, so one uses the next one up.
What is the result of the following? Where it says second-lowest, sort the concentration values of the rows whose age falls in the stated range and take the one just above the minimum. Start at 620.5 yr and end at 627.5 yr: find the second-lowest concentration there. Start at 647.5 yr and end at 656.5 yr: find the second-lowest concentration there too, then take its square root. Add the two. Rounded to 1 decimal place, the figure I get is 16.4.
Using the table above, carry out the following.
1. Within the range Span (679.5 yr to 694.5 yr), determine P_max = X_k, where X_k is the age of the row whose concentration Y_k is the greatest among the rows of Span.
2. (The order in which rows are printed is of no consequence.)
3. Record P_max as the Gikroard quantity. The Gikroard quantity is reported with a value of 694.0 yr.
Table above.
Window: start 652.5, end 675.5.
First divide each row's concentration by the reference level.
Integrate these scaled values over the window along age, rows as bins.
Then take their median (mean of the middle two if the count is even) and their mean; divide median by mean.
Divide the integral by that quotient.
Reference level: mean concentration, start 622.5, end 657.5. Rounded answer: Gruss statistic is 23.7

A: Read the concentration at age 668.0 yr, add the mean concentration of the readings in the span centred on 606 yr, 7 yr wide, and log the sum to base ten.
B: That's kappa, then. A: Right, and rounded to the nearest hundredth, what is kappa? 1.43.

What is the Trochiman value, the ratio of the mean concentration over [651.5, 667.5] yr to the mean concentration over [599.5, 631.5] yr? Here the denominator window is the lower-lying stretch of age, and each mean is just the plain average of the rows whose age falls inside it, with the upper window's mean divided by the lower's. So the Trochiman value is 1.05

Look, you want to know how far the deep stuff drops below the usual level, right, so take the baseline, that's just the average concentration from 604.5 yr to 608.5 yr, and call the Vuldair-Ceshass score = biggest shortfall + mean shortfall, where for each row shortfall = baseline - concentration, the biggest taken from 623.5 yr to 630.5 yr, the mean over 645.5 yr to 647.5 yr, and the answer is 1.5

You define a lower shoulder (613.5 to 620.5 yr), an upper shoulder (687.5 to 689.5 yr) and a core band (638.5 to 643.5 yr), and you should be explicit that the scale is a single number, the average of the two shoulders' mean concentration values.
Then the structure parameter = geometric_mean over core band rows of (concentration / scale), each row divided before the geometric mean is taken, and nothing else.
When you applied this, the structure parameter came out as 0.943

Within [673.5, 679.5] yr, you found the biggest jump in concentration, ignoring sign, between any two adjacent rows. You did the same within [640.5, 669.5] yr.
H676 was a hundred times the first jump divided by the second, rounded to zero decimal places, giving 80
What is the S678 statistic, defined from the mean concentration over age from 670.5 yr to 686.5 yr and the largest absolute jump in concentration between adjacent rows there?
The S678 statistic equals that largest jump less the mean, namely -13.6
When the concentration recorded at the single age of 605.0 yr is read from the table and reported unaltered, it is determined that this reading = 13.87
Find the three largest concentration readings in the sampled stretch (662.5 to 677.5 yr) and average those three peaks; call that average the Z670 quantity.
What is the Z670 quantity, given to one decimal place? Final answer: 14.1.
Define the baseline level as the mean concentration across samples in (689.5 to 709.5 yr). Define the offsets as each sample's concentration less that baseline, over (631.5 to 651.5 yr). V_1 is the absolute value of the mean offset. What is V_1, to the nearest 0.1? 3.1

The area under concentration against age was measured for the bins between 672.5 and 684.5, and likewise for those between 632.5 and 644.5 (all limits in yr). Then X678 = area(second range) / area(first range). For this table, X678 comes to 0.935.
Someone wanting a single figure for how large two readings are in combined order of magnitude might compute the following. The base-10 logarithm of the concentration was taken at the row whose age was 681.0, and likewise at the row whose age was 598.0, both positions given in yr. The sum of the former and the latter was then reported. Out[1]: 2.28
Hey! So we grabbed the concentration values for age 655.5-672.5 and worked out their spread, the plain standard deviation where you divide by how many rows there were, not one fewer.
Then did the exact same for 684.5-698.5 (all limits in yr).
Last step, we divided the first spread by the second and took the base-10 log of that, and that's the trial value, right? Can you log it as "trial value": -0.57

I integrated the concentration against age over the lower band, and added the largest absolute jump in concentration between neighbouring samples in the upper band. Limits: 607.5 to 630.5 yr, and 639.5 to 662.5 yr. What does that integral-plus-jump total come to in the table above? 301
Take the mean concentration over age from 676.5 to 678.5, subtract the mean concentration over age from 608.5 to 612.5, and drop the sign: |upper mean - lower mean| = 0.60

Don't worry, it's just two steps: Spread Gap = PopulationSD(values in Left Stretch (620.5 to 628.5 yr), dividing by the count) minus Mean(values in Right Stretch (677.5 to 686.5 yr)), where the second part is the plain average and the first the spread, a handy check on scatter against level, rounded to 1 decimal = -14.2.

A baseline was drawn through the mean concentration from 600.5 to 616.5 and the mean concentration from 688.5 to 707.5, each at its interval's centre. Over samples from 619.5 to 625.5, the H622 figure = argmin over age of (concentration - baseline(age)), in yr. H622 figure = 624.0 yr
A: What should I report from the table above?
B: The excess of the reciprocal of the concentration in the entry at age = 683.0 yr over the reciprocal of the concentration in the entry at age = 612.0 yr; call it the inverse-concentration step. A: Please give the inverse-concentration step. -0.0084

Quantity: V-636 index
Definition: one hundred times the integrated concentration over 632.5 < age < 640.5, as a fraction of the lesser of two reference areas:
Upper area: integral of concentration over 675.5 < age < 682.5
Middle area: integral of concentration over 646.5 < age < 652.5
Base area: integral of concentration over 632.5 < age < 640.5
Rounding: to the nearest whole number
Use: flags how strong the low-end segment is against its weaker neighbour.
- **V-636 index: 131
